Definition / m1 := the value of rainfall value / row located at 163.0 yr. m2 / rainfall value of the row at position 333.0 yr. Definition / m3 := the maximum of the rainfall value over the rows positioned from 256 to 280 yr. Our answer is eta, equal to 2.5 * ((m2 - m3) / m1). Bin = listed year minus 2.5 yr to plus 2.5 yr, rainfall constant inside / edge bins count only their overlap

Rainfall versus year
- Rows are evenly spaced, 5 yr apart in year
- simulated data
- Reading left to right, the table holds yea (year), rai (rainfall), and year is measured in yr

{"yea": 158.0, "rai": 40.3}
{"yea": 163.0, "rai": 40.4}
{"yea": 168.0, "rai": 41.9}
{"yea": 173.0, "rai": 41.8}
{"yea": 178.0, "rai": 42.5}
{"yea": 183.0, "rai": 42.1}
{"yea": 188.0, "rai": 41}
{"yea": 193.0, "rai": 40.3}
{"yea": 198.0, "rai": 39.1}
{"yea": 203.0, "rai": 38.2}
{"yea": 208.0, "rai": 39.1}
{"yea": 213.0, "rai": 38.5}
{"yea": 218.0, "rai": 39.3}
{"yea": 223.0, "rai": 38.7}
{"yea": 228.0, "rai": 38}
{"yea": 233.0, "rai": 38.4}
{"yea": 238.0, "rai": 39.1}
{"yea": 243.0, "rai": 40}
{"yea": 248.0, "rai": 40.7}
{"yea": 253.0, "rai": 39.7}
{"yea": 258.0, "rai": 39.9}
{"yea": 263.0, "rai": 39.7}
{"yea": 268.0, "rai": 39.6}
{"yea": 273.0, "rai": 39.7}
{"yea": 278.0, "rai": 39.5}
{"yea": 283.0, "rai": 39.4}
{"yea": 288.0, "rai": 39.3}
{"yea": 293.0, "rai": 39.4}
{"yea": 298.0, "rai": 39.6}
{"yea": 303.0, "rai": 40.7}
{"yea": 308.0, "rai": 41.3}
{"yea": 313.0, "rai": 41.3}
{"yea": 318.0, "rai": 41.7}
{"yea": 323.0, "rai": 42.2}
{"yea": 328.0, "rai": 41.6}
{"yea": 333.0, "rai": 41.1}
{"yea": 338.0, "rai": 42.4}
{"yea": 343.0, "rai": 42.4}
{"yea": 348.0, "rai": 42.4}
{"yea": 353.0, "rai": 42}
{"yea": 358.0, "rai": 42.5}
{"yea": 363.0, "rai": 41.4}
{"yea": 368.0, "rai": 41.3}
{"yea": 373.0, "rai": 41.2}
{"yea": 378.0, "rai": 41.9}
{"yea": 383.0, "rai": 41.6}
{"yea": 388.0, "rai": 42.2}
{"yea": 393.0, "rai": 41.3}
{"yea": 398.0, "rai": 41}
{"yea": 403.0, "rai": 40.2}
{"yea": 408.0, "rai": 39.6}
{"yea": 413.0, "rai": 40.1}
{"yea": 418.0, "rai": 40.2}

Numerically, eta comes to 0.074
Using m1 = 40.4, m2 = 41.1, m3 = 39.9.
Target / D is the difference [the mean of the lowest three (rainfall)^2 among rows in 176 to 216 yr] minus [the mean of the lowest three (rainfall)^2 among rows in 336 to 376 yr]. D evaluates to -216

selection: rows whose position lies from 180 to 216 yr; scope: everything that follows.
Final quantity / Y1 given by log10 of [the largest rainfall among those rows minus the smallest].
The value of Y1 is 0.59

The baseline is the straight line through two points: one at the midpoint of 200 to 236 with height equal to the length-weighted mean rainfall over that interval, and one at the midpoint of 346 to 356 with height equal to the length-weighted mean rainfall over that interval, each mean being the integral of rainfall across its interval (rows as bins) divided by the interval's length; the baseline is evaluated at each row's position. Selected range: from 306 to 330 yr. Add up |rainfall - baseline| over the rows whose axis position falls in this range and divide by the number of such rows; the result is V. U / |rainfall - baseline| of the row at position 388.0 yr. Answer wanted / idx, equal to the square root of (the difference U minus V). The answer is 0.8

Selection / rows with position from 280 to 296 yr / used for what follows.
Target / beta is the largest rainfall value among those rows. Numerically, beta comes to 39.4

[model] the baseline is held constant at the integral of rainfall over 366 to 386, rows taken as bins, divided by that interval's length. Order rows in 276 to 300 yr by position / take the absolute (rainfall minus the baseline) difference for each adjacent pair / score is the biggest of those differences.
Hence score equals 0.2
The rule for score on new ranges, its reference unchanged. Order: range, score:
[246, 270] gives 1.0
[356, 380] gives 1.1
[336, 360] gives 0.5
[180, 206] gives 1.2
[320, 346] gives 1.3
